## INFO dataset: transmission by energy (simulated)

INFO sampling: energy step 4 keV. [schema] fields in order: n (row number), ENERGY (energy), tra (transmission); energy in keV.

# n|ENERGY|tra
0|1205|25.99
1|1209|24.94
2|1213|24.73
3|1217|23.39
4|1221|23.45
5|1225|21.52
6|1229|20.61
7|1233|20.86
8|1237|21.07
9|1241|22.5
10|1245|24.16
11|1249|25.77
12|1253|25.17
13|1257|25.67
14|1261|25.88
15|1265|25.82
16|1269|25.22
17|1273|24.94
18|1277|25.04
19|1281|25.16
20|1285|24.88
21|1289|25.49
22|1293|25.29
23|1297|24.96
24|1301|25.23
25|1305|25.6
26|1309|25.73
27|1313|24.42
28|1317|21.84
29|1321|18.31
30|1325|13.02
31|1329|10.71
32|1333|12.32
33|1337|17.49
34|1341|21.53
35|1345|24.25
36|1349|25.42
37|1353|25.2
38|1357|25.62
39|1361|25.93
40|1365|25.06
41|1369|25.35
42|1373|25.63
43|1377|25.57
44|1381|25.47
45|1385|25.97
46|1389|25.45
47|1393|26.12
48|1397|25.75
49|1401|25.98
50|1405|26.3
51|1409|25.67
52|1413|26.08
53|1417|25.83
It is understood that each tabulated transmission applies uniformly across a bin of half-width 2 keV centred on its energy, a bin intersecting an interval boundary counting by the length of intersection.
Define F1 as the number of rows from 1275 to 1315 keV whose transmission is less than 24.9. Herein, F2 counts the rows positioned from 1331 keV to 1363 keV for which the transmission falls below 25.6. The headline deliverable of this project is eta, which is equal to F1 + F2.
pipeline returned 8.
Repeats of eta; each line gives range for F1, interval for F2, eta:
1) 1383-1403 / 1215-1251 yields 8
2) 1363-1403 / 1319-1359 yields 9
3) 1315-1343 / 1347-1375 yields 11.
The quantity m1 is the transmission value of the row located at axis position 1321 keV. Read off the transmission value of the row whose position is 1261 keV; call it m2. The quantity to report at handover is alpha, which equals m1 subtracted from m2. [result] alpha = 7.6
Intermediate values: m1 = 18.31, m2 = 25.88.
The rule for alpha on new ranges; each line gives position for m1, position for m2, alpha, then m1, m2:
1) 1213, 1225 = -3.2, 24.73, 21.52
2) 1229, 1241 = 1.9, 20.61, 22.5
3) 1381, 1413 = 0.6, 25.47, 26.08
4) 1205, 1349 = -0.6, 25.99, 25.42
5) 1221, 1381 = 2.0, 23.45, 25.47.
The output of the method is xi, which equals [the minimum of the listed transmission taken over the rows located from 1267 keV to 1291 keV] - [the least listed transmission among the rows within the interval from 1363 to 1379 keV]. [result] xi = -0.2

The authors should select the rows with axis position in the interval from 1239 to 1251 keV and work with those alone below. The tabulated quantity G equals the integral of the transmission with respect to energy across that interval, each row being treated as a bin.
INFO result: 290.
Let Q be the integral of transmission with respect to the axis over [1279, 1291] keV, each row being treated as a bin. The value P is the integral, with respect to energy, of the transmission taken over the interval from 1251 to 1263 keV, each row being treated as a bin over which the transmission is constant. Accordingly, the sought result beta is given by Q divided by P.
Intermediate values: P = 307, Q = 302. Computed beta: 0.98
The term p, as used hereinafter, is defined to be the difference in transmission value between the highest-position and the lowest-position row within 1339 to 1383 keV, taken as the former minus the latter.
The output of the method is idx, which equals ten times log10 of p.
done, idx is 5.95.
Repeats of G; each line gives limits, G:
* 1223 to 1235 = 252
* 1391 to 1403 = 311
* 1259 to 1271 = 308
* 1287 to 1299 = 303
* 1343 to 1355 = 299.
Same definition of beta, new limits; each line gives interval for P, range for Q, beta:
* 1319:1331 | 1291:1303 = 1.80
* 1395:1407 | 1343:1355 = 0.96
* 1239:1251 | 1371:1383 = 1.06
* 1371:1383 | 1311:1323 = 0.84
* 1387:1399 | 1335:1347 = 0.82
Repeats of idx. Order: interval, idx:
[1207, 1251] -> -0.81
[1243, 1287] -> -1.43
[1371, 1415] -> -3.47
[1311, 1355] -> -1.08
